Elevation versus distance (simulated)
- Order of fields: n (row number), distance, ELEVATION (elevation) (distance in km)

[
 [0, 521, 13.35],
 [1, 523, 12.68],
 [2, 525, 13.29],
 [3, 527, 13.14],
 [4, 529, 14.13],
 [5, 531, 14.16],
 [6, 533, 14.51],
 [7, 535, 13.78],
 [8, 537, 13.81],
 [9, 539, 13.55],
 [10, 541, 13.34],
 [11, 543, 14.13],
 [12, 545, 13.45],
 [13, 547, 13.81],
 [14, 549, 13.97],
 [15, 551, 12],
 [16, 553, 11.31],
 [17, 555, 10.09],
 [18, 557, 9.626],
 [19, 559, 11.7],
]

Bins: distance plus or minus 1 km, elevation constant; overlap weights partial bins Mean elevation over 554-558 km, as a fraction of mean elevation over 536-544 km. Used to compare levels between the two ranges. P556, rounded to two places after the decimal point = 0.72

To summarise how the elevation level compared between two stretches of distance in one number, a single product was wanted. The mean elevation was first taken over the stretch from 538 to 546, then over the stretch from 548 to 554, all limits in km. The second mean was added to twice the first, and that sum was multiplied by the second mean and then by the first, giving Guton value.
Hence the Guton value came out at 6712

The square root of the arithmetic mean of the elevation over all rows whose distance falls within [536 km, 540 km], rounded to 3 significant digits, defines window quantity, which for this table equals 3.70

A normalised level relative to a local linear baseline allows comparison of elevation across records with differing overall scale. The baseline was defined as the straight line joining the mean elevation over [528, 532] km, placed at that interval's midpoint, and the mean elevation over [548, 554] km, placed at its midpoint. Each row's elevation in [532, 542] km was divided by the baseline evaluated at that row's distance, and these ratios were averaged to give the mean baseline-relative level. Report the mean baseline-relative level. 1.02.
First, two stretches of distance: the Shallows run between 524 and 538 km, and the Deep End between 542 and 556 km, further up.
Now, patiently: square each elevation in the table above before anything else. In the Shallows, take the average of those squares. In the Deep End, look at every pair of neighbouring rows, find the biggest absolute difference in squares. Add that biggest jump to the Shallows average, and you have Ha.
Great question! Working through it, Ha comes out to 243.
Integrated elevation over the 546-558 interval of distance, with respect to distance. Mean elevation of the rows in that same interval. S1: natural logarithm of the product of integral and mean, 7.42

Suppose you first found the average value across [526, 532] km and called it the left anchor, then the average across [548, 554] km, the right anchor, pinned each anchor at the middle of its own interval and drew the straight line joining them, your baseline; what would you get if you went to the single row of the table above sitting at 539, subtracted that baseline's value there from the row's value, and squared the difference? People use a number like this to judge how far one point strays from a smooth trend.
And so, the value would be 0.14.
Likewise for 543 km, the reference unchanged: 1.44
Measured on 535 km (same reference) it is 0.12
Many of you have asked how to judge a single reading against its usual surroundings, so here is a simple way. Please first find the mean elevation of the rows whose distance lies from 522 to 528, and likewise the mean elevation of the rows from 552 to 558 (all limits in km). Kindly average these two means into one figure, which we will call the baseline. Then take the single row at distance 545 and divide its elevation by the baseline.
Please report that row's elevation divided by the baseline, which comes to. 1.15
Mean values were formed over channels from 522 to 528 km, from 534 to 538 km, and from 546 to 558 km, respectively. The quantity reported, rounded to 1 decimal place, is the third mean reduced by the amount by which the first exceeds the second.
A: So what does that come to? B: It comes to 12.6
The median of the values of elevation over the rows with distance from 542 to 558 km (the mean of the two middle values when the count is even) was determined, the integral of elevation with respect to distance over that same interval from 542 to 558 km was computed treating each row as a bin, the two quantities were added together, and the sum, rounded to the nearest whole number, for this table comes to 209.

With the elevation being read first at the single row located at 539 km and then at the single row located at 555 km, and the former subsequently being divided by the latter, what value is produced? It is 1.3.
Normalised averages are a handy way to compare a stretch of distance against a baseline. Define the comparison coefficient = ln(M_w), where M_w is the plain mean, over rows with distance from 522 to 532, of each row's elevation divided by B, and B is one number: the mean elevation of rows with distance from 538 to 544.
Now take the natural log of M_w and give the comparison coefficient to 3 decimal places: -0.014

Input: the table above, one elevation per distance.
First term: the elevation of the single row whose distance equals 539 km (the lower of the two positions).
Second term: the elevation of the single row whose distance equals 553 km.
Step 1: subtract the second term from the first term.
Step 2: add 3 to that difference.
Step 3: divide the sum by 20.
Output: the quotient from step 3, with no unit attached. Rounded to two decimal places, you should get 0.26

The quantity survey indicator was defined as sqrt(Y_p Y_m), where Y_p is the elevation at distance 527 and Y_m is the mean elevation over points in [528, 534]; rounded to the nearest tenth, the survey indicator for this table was 13.7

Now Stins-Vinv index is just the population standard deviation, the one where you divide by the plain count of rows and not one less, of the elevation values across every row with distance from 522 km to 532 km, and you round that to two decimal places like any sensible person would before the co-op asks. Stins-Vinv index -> 0.58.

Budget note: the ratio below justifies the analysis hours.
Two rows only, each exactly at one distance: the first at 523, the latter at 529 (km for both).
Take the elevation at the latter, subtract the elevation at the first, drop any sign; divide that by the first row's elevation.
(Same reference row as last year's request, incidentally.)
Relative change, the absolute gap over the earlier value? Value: 0.11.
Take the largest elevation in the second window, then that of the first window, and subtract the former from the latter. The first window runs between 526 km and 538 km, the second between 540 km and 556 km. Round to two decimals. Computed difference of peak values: 0.38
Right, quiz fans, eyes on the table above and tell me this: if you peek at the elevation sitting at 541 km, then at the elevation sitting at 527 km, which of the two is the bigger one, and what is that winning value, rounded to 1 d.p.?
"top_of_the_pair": 13.3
